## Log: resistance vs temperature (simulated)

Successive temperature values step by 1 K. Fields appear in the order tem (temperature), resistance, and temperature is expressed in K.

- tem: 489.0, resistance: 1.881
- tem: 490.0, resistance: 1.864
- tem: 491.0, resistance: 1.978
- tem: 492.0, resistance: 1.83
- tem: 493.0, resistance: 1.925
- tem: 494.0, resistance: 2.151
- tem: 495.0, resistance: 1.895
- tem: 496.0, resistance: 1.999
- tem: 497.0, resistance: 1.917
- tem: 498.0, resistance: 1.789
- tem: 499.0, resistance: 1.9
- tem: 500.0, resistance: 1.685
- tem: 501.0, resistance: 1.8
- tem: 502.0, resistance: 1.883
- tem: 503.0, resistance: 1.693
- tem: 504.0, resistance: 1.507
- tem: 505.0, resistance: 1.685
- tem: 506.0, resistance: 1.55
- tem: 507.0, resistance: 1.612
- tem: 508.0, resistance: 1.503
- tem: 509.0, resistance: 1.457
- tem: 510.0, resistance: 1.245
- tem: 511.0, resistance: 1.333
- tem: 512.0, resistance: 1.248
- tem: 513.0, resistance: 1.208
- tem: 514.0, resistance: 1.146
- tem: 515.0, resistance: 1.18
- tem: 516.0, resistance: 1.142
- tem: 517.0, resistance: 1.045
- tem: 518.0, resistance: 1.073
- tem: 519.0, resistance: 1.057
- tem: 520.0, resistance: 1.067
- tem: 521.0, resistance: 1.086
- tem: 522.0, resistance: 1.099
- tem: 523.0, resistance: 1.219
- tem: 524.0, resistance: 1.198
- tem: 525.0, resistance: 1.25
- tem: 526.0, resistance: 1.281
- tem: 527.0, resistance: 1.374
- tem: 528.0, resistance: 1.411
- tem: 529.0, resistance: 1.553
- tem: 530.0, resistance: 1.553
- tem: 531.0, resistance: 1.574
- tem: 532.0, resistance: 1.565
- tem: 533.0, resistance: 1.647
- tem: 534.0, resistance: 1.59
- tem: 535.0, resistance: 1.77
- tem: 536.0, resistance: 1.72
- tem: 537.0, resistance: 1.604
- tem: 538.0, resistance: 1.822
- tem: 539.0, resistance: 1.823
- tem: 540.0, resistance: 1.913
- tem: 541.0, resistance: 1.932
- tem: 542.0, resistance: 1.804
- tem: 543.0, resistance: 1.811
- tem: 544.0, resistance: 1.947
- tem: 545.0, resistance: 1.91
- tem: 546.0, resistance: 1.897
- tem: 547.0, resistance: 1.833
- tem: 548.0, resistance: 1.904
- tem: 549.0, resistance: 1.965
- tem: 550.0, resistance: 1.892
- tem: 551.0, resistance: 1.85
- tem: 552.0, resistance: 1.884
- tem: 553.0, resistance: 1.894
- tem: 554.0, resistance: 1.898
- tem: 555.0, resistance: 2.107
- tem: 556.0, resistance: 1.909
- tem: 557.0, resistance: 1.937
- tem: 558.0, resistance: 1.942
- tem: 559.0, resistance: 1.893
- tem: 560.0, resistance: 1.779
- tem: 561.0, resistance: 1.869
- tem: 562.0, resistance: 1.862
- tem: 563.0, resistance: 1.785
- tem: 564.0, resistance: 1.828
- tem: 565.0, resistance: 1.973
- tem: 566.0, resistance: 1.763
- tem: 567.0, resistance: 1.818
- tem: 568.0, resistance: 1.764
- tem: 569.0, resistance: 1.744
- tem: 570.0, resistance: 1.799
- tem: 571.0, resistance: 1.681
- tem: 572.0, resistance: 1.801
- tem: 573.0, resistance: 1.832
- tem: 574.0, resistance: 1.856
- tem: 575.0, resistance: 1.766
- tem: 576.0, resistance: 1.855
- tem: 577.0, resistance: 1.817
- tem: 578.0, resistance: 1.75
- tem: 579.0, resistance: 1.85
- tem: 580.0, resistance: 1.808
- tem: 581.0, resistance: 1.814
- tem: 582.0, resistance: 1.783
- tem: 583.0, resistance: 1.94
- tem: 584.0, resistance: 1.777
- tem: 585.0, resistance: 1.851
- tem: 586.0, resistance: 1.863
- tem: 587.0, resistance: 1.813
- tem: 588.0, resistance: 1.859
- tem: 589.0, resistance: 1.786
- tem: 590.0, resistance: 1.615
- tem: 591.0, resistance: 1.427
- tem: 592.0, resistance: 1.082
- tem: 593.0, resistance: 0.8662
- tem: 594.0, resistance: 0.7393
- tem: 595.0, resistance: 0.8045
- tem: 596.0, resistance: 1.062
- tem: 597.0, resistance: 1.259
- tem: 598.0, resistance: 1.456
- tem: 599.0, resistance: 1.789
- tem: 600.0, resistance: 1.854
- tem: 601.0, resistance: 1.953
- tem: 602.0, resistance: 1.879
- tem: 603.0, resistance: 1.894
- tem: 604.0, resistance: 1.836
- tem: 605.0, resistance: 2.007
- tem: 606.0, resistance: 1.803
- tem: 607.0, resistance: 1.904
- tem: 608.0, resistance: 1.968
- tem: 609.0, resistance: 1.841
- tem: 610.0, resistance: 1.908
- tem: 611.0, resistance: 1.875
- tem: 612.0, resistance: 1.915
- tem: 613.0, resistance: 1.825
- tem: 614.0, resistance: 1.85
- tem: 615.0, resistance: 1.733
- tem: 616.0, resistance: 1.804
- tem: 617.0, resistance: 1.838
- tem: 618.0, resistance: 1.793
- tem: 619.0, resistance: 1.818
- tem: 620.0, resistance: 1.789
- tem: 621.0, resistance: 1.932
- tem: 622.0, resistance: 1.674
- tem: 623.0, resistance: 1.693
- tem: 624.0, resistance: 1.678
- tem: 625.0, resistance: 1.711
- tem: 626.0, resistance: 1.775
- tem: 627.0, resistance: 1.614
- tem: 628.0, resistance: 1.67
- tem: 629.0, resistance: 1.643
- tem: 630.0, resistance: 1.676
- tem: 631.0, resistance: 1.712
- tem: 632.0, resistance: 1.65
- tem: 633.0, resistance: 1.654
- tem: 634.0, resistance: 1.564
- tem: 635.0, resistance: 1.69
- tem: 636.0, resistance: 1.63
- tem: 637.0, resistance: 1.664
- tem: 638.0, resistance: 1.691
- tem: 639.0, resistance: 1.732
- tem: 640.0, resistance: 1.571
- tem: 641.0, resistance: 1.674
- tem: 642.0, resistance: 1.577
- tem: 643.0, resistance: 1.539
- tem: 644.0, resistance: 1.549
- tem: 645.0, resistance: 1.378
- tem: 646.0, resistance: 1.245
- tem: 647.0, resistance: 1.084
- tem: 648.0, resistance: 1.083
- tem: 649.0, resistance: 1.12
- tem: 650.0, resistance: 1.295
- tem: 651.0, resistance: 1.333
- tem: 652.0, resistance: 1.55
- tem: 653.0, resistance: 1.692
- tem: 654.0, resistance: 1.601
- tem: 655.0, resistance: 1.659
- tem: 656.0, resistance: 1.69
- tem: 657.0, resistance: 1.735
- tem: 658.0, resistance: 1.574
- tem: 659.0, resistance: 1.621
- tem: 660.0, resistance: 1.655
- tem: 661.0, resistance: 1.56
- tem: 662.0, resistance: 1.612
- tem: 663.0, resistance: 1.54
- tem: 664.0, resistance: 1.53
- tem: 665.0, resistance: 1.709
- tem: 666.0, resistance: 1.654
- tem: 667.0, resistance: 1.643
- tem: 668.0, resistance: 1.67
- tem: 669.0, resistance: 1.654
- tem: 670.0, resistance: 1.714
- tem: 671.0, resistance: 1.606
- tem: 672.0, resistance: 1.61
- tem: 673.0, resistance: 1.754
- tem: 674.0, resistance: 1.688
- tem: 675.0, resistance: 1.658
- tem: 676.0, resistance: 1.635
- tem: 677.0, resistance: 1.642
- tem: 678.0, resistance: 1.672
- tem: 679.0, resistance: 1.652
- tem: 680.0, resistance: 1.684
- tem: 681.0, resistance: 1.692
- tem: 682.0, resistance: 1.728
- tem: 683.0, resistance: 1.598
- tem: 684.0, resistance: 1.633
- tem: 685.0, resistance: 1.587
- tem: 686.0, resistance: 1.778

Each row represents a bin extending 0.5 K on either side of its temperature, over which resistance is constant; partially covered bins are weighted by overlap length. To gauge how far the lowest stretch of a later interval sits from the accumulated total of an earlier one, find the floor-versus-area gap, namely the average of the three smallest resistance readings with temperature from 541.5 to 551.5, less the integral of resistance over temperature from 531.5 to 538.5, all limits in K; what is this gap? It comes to -10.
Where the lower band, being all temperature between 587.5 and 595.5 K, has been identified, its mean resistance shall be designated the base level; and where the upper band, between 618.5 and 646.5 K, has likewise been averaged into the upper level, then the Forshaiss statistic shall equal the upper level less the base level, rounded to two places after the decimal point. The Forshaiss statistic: 0.38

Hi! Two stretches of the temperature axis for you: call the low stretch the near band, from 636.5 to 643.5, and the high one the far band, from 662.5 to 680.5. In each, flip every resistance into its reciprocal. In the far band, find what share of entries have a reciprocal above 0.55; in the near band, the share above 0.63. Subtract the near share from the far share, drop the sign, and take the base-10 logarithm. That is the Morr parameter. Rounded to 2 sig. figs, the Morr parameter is -0.24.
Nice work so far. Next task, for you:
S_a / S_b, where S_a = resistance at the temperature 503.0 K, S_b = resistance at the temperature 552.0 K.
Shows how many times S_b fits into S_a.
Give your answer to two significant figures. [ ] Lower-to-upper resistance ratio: 0.90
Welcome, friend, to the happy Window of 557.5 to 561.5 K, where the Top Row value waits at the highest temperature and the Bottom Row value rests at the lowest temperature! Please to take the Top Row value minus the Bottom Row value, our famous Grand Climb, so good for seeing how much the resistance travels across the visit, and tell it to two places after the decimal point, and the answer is -0.07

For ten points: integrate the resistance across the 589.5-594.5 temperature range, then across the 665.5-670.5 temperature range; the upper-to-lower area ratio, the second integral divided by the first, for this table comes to 1.45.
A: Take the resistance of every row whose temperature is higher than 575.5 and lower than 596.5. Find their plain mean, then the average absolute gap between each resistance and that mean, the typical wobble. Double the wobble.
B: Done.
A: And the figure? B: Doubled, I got 0.665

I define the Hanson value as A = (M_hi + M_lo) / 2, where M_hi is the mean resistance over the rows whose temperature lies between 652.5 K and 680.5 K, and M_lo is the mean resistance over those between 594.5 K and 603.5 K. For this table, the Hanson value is 1.60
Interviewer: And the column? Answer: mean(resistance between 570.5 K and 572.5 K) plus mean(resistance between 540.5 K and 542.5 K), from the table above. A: 3.61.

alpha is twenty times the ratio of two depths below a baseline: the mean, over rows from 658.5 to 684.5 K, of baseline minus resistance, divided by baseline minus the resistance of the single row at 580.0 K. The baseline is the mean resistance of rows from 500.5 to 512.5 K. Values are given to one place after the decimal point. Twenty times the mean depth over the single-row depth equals 7.8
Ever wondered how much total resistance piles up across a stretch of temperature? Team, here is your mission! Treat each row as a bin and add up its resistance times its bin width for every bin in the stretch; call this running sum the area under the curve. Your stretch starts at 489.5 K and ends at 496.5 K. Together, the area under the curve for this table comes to 14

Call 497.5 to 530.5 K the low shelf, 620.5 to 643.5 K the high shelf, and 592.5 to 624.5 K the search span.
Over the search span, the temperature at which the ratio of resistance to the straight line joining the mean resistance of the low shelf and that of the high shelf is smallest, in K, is 594.0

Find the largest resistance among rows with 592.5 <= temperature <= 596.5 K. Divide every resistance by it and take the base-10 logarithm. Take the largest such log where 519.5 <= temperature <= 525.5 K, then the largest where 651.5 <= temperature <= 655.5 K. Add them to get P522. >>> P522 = 0.27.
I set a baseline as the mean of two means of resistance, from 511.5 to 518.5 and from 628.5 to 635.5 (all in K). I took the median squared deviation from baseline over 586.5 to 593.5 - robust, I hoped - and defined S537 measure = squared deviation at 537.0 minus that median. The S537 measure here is -0.11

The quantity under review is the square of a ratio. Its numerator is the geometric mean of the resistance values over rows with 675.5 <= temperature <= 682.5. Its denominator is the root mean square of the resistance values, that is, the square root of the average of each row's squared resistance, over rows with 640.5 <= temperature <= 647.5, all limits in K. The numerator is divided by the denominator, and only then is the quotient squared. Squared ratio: 1.33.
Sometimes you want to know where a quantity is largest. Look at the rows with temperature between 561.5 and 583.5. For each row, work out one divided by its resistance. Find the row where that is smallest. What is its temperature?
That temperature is 565.0 K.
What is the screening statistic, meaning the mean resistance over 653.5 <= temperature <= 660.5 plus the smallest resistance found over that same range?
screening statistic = 3.2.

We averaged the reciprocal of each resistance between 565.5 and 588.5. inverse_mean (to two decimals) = 0.55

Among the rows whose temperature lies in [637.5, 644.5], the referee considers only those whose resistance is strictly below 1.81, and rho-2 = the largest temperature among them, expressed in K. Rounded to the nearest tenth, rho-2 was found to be 644.0 K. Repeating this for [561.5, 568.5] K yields 568.0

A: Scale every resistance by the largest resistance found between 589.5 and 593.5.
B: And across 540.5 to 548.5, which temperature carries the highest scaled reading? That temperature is 544.0 K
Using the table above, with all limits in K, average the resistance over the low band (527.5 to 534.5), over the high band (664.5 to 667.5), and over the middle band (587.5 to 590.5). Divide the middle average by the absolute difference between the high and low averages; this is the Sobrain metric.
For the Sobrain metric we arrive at 16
